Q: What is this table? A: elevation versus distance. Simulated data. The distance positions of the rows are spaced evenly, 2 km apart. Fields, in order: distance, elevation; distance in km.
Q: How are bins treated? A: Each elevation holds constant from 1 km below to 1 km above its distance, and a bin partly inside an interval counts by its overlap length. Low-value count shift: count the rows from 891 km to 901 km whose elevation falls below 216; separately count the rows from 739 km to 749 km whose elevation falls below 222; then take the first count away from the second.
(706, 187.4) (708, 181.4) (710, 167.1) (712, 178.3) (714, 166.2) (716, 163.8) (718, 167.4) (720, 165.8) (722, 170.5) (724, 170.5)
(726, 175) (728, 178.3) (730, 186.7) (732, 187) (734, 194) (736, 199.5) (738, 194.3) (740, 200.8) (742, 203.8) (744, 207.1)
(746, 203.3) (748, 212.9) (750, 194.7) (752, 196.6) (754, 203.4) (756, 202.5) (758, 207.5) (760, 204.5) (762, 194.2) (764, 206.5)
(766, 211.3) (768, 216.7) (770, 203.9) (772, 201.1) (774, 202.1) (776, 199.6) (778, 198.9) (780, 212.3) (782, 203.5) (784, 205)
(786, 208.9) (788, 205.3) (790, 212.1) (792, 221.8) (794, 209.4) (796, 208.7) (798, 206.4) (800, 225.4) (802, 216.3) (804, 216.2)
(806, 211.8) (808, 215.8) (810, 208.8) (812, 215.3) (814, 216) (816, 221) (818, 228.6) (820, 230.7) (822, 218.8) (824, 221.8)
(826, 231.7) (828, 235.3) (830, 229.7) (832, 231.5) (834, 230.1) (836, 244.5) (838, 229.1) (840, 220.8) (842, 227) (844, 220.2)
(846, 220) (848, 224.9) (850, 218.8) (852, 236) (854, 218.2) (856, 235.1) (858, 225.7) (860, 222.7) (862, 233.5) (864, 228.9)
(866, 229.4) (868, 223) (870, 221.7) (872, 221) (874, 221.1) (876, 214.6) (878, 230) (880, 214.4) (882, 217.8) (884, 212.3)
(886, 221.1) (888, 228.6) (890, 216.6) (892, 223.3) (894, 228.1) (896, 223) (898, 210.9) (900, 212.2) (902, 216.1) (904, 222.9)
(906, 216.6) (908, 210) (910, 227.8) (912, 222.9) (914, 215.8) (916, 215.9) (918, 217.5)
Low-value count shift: 3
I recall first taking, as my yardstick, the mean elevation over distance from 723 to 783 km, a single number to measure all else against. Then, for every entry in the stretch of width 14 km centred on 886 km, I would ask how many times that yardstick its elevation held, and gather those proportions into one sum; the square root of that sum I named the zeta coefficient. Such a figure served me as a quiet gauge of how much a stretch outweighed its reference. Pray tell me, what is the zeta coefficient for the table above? 2.78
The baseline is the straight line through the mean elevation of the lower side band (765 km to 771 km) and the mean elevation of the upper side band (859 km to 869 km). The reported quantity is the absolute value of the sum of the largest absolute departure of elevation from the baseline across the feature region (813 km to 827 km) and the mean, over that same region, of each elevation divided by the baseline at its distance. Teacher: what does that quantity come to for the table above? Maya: 12.0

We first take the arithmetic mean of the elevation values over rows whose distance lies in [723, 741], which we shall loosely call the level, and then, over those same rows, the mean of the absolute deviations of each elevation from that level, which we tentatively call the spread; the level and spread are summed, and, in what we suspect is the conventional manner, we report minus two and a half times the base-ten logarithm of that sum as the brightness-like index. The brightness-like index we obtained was -5.73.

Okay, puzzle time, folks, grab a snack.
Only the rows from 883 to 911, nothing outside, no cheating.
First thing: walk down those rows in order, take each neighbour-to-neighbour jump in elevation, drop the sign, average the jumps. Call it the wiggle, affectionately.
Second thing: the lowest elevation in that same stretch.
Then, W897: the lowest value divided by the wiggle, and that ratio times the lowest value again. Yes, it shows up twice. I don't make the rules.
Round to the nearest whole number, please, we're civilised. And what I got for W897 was 5750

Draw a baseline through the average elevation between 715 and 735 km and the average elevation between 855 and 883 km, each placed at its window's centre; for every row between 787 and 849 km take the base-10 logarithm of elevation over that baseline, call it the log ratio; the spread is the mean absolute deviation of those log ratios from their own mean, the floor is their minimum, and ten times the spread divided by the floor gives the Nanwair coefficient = 15.9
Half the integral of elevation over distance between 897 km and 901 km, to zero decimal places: 423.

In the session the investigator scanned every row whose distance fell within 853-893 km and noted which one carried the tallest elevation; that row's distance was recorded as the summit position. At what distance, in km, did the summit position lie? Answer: 856 km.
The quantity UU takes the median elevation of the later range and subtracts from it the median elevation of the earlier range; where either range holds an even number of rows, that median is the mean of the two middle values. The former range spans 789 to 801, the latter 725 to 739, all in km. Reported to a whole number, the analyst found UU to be 24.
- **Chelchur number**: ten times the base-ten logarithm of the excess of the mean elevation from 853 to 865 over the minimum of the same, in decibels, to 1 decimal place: 9.6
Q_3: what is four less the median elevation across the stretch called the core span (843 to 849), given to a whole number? -216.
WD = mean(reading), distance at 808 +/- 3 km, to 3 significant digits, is 212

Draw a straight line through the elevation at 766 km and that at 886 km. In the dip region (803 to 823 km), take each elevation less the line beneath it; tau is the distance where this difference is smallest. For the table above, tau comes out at 810 km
